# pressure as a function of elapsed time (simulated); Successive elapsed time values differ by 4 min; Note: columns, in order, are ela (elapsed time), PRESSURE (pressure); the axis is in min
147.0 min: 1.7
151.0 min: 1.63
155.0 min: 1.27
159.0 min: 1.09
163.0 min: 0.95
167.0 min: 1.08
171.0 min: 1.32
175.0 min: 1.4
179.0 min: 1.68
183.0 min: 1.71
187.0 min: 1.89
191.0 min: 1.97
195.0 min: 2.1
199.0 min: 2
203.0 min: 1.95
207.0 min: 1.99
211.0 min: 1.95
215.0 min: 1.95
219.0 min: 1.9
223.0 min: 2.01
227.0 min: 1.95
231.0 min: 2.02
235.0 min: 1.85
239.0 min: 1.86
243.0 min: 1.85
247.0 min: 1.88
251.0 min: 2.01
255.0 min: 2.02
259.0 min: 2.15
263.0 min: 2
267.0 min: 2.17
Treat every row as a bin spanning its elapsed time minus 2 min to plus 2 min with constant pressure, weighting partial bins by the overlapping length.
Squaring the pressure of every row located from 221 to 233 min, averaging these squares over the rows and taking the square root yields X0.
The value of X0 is 1.99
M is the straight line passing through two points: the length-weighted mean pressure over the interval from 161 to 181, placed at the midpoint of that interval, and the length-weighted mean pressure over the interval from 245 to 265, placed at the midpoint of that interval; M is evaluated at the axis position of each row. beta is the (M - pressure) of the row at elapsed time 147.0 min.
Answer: -0.62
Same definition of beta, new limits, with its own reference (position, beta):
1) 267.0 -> -0.05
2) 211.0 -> -0.32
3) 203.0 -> -0.39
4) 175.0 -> -0.08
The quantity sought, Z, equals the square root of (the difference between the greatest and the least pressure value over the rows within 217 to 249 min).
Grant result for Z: 0.4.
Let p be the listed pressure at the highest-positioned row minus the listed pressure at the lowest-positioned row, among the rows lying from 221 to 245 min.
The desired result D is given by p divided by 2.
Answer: -0.08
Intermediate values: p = -0.160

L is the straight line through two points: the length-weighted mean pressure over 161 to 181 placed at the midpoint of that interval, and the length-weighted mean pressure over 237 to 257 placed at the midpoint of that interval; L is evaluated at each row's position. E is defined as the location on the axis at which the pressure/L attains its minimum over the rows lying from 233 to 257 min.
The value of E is 247.0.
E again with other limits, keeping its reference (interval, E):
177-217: 215.0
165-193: 167.0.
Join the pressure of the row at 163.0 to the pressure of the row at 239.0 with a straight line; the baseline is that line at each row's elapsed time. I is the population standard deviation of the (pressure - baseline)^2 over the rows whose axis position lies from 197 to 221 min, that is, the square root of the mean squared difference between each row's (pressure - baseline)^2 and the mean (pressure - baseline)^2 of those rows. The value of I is 0.099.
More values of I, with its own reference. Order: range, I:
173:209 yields 0.136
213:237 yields 0.045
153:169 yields 0.070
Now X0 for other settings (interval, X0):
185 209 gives 1.98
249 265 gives 2.05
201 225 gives 1.96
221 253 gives 1.93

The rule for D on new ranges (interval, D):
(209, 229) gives 0.00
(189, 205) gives -0.01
